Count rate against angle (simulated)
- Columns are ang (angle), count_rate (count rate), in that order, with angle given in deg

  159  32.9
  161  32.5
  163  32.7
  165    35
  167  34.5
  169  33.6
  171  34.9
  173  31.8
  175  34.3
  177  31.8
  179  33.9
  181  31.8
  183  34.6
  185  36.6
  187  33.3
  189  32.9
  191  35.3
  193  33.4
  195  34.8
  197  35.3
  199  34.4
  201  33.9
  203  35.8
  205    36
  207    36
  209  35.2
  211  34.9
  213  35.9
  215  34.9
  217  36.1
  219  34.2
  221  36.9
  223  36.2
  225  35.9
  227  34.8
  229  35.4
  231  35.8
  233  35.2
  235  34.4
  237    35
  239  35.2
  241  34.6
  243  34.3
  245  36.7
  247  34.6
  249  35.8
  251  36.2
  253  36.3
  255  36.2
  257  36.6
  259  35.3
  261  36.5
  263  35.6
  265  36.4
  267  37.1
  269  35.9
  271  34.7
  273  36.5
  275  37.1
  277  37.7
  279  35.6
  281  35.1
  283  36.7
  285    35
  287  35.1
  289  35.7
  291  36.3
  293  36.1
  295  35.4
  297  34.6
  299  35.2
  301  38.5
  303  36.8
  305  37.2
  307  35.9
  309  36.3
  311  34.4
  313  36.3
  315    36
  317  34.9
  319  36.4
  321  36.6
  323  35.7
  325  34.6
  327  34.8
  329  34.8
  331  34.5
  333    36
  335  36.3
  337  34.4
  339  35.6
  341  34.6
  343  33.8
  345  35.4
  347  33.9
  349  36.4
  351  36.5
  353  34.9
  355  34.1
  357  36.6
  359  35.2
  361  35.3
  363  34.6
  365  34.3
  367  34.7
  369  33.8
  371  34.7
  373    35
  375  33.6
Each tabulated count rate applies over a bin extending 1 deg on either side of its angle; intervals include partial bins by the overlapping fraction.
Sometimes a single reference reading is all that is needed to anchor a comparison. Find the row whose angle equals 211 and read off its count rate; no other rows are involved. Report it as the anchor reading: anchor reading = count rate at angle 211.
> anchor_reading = 34.9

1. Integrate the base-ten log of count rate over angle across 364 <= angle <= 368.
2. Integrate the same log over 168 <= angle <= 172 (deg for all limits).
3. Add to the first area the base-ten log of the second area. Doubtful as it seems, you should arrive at 6.94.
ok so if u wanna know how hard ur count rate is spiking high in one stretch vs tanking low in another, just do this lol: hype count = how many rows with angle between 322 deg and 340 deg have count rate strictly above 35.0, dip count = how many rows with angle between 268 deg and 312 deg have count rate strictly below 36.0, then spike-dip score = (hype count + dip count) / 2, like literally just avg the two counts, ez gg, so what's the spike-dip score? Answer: 8.0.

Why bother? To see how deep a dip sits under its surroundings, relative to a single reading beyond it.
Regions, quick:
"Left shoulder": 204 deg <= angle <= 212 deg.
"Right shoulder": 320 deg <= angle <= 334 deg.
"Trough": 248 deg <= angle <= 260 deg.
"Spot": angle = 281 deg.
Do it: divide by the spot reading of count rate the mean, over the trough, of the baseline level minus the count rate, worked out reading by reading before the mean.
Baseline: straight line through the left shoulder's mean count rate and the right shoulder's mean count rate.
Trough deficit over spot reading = -0.018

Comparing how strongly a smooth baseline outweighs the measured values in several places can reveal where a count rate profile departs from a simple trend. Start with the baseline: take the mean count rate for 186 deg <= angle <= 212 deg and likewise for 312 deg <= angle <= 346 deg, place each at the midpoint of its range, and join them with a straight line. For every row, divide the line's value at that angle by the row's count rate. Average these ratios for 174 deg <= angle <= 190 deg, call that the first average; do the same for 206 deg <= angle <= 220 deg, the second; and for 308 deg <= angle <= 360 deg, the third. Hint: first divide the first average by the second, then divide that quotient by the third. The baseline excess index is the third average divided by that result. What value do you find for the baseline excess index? 0.957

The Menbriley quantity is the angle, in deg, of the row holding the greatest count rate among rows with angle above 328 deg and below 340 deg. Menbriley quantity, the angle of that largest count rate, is 335 deg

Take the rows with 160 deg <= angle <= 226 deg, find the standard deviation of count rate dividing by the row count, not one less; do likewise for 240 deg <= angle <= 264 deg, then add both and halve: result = 1.10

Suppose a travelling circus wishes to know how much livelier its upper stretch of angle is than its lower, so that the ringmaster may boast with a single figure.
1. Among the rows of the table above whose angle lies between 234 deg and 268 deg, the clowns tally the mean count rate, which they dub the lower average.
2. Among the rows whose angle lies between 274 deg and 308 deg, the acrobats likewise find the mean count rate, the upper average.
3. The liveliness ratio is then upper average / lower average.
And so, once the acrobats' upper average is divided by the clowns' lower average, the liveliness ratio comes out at 1.01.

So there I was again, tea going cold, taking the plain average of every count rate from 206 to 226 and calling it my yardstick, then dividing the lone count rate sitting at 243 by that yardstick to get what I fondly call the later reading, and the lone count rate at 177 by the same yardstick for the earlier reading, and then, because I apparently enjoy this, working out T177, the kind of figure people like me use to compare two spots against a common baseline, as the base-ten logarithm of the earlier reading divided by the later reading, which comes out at -0.03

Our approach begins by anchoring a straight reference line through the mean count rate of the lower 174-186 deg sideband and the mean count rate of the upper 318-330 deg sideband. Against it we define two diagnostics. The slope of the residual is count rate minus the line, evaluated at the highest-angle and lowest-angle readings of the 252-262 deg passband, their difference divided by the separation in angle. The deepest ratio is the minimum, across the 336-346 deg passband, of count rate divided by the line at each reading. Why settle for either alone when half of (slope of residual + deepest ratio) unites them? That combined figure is 0.48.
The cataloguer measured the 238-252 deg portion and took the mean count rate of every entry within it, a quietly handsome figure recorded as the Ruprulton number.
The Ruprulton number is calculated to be 35.3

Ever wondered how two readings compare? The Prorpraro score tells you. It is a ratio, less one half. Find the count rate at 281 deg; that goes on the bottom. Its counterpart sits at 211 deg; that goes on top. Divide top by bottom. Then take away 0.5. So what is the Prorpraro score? 0.494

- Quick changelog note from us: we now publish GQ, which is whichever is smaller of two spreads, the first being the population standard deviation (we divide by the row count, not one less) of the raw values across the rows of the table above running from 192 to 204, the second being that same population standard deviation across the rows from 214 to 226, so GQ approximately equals 0.81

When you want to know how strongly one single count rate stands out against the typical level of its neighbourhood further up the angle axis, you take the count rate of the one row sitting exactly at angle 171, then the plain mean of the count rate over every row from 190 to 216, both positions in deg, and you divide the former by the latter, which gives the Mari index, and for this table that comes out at 1.00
